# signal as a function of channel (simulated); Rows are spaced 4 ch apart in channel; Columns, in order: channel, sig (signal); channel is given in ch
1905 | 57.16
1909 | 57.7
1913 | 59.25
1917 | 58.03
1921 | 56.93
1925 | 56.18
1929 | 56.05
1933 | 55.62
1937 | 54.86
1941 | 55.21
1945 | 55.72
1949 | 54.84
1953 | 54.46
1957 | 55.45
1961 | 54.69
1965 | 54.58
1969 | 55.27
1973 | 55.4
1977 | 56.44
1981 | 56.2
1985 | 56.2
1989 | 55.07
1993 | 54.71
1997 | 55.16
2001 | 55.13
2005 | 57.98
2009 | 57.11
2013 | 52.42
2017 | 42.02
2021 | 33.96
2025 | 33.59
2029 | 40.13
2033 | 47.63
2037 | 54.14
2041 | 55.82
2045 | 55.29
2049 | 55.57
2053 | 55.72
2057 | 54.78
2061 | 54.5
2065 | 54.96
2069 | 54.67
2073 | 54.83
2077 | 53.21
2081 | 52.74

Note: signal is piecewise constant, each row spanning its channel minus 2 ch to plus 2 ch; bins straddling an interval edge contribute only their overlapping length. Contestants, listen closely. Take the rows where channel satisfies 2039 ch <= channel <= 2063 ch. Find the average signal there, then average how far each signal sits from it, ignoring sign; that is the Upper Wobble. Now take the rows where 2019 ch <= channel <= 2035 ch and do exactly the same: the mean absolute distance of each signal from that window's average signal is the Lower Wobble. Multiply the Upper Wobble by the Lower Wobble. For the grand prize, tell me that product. 2.2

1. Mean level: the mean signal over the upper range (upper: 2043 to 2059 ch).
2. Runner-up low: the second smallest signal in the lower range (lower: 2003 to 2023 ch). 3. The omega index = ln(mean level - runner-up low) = 2.6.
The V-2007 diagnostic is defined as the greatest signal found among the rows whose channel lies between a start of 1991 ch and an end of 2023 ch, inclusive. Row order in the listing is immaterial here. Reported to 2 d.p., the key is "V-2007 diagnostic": 57.98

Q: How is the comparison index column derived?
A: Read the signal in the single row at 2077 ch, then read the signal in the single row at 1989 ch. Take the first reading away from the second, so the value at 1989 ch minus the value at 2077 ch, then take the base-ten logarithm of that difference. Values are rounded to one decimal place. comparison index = 0.3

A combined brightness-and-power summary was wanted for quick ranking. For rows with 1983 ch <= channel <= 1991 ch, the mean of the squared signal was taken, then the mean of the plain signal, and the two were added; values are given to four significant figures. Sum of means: 3151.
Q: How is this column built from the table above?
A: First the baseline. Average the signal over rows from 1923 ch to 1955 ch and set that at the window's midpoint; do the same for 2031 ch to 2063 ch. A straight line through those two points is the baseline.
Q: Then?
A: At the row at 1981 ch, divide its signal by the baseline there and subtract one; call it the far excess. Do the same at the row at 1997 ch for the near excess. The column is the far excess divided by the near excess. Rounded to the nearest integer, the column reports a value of 3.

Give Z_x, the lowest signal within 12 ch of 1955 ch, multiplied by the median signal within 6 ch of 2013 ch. 2855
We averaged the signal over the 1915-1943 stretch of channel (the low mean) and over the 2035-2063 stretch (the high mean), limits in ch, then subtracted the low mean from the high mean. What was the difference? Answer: -1.0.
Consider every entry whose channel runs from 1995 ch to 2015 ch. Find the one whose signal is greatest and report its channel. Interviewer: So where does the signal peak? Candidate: 2005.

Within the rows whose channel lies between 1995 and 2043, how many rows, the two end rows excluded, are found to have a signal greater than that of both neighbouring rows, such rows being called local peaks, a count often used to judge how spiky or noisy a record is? 1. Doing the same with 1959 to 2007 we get 2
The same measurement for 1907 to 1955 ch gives 2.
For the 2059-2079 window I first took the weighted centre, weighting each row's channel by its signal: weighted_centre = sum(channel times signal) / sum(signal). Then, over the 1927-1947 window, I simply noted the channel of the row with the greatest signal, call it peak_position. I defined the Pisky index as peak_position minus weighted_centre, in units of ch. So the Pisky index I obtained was -140.0 ch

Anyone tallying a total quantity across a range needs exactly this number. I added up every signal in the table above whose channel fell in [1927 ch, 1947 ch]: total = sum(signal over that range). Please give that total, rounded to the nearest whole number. 277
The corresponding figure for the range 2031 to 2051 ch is 268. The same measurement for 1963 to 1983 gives 278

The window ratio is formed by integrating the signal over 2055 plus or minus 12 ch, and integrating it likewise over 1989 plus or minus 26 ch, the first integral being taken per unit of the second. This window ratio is 0.46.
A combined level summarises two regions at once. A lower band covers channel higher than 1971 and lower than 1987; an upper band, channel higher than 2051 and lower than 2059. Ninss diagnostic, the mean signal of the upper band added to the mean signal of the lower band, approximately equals 111.3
